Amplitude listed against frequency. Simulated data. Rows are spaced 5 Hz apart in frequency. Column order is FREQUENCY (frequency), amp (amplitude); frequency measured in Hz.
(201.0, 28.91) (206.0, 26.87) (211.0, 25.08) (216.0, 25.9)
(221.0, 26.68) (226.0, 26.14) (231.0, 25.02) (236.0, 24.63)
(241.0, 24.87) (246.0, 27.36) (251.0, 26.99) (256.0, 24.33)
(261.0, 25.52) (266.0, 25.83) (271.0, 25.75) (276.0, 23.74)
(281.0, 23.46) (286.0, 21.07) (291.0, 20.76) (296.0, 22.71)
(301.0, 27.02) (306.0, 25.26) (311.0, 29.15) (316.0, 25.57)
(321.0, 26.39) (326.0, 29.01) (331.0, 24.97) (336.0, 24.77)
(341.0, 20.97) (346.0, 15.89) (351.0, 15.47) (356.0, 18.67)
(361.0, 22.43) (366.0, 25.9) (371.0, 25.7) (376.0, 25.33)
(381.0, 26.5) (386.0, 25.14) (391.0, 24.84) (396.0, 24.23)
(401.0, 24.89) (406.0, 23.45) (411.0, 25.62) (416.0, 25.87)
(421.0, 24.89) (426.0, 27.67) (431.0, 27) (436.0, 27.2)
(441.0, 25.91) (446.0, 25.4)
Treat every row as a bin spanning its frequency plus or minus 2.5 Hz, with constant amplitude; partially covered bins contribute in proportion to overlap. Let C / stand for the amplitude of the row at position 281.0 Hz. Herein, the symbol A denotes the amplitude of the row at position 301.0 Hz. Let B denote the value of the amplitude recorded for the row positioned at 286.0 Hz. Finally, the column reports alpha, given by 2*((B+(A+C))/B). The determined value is 6.8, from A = 27.02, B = 21.07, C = 23.46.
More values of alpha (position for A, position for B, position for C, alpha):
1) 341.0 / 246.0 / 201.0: 5.6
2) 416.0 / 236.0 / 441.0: 6.2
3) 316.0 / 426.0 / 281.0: 5.5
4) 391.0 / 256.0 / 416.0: 6.2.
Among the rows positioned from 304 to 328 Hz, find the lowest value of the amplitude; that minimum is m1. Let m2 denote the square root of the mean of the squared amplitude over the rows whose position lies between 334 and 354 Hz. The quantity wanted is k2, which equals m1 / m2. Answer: 1.29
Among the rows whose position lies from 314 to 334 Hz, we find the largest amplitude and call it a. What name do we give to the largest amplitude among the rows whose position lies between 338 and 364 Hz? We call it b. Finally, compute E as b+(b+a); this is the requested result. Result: 73.9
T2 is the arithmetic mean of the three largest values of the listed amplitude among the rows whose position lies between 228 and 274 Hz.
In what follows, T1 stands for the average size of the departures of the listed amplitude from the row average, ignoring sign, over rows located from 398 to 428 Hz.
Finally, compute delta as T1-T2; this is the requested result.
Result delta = -25.7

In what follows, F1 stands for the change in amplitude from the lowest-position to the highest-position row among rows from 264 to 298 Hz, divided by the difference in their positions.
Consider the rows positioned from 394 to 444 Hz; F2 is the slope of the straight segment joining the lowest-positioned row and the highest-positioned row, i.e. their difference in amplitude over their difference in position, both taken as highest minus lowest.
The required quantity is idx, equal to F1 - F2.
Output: -0.14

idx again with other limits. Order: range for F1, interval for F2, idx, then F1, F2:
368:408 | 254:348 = 0.03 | -0.06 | -0.09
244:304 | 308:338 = 0.17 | -0.01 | -0.18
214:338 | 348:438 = -0.15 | -0.01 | 0.14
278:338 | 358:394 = -0.06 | 0.02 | 0.08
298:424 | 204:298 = 0.03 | -0.02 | -0.05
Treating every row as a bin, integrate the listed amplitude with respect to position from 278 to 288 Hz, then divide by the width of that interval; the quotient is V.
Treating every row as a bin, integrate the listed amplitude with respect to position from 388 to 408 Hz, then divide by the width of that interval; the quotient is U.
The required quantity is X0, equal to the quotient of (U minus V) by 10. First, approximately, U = 24.4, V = 22.4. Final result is 0.20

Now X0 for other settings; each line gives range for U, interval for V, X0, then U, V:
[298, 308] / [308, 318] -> -0.13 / 26.0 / 27.3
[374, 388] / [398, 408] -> 0.15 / 25.7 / 24.2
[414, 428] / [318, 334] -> -0.06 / 26.1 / 26.7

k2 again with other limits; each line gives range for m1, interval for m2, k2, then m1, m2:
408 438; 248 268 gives 0.97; 24.89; 25.7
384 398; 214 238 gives 0.94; 24.23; 25.7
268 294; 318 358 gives 0.92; 20.76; 22.5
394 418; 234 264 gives 0.91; 23.45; 25.6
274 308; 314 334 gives 0.78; 20.76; 26.5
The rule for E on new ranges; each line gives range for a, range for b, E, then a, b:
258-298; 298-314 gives 84.1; 25.83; 29.15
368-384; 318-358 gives 84.5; 26.5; 29.01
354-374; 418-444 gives 81.2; 25.9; 27.67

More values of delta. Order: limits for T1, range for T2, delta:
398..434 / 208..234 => -25.2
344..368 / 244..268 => -23.1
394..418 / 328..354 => -22.8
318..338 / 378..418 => -24.6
